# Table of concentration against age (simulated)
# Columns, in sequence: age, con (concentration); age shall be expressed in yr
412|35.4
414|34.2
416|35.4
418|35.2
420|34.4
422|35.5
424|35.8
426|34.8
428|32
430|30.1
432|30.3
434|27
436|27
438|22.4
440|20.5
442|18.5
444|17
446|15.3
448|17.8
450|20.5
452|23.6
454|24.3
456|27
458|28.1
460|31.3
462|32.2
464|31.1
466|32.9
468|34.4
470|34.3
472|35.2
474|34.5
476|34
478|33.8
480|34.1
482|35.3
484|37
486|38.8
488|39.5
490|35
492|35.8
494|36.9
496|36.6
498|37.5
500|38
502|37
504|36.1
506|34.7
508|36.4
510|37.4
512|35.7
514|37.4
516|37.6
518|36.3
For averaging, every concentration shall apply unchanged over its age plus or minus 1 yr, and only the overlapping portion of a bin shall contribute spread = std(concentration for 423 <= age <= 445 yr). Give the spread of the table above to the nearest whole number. 6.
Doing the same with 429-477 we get 6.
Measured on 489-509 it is 1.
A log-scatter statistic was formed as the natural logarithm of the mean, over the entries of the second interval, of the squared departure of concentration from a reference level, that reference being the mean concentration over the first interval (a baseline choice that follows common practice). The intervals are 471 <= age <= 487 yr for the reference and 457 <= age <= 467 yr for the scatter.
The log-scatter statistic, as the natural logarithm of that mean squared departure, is 3.0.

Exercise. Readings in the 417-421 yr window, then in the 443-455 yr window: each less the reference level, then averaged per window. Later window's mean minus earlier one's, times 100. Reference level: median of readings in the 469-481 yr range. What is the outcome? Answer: -1505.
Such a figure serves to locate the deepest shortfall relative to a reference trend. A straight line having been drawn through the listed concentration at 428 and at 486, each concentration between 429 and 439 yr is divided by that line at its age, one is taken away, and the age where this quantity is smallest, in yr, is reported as 438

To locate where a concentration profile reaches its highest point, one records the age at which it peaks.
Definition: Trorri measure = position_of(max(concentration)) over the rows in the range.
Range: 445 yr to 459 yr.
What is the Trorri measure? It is 458 yr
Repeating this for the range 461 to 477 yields 472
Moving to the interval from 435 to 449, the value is 436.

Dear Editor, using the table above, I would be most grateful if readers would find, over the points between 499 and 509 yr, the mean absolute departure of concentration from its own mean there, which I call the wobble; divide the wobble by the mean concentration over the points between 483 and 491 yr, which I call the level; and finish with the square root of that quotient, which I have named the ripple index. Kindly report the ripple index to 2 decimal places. 0.15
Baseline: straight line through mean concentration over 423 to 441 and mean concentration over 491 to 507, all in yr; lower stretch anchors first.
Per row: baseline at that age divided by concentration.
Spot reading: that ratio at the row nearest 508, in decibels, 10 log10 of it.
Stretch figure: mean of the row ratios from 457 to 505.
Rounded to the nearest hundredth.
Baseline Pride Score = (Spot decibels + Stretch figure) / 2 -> 0.57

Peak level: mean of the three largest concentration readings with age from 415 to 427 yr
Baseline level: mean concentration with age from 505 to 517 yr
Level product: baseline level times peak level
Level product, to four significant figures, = 1299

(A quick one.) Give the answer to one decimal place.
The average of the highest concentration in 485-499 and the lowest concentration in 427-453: 27.4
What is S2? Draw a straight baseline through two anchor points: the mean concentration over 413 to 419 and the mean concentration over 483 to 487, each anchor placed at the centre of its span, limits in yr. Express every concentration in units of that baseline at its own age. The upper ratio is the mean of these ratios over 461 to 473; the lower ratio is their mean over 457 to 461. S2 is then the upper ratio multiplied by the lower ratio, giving 0.73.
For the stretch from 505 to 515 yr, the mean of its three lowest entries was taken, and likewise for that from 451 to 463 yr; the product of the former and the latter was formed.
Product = 889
